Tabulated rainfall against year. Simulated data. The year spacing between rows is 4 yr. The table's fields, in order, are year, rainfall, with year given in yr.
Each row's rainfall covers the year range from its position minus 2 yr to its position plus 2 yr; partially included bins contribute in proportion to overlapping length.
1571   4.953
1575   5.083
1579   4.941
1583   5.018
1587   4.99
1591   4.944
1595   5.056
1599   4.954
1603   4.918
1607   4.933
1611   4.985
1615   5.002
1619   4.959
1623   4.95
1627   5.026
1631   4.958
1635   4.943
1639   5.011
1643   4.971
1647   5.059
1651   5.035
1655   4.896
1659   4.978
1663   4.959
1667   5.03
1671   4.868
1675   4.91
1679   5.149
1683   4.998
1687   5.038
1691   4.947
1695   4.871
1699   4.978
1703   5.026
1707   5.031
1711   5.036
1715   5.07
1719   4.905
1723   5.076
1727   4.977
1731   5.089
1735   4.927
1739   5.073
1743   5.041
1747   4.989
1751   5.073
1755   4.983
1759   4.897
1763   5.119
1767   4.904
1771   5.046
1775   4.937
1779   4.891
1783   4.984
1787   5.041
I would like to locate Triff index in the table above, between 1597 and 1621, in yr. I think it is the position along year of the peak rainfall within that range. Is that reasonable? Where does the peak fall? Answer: 1615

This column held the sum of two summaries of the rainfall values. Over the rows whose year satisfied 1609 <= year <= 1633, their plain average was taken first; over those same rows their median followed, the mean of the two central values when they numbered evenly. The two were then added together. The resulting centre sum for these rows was 9.95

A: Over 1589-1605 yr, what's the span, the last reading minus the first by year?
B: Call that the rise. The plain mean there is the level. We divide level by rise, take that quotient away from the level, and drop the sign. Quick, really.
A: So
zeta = 196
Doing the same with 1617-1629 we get 69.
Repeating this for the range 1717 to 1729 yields 64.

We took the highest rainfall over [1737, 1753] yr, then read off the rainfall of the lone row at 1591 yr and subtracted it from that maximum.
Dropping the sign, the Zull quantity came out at 0.13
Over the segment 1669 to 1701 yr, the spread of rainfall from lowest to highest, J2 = 0.28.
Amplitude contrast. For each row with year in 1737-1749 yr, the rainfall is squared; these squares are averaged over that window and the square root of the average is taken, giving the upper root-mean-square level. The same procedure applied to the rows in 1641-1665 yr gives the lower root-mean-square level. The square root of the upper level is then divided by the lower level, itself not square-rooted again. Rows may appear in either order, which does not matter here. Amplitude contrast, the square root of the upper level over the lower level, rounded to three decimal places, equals 0.450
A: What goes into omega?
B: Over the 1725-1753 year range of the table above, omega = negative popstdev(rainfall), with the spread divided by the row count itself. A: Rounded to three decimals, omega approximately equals -0.056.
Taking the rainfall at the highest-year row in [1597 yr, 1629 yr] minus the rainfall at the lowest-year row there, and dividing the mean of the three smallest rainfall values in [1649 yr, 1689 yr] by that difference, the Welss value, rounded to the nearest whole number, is 68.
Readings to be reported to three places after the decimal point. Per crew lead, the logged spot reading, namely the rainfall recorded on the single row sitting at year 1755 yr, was 4.983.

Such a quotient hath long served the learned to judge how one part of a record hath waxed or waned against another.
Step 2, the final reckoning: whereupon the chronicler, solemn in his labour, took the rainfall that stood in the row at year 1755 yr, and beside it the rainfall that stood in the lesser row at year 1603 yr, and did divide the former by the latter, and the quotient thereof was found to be 1.01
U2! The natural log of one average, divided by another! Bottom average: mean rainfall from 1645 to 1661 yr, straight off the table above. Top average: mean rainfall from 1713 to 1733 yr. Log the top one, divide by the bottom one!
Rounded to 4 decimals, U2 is 0.3233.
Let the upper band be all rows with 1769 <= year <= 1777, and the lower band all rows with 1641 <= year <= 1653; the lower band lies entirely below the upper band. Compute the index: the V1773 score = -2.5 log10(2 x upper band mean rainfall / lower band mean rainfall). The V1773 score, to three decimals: -0.746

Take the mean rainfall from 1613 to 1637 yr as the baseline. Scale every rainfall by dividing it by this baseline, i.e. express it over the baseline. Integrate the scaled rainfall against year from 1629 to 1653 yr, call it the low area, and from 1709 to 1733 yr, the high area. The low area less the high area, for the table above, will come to -0.14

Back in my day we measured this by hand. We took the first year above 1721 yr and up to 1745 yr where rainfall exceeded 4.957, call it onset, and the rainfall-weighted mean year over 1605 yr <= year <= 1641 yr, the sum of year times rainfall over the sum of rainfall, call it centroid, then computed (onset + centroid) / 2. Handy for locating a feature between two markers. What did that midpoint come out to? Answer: 1673.0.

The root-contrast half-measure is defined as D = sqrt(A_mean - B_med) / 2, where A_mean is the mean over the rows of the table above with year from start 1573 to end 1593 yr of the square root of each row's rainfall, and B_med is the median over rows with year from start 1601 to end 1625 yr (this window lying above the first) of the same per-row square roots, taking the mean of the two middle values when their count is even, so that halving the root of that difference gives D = 0.048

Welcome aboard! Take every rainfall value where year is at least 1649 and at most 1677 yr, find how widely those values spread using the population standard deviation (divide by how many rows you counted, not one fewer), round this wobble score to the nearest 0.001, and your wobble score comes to 0.061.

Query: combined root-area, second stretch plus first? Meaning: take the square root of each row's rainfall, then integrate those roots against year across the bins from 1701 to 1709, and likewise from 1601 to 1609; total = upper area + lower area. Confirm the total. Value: 35.7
